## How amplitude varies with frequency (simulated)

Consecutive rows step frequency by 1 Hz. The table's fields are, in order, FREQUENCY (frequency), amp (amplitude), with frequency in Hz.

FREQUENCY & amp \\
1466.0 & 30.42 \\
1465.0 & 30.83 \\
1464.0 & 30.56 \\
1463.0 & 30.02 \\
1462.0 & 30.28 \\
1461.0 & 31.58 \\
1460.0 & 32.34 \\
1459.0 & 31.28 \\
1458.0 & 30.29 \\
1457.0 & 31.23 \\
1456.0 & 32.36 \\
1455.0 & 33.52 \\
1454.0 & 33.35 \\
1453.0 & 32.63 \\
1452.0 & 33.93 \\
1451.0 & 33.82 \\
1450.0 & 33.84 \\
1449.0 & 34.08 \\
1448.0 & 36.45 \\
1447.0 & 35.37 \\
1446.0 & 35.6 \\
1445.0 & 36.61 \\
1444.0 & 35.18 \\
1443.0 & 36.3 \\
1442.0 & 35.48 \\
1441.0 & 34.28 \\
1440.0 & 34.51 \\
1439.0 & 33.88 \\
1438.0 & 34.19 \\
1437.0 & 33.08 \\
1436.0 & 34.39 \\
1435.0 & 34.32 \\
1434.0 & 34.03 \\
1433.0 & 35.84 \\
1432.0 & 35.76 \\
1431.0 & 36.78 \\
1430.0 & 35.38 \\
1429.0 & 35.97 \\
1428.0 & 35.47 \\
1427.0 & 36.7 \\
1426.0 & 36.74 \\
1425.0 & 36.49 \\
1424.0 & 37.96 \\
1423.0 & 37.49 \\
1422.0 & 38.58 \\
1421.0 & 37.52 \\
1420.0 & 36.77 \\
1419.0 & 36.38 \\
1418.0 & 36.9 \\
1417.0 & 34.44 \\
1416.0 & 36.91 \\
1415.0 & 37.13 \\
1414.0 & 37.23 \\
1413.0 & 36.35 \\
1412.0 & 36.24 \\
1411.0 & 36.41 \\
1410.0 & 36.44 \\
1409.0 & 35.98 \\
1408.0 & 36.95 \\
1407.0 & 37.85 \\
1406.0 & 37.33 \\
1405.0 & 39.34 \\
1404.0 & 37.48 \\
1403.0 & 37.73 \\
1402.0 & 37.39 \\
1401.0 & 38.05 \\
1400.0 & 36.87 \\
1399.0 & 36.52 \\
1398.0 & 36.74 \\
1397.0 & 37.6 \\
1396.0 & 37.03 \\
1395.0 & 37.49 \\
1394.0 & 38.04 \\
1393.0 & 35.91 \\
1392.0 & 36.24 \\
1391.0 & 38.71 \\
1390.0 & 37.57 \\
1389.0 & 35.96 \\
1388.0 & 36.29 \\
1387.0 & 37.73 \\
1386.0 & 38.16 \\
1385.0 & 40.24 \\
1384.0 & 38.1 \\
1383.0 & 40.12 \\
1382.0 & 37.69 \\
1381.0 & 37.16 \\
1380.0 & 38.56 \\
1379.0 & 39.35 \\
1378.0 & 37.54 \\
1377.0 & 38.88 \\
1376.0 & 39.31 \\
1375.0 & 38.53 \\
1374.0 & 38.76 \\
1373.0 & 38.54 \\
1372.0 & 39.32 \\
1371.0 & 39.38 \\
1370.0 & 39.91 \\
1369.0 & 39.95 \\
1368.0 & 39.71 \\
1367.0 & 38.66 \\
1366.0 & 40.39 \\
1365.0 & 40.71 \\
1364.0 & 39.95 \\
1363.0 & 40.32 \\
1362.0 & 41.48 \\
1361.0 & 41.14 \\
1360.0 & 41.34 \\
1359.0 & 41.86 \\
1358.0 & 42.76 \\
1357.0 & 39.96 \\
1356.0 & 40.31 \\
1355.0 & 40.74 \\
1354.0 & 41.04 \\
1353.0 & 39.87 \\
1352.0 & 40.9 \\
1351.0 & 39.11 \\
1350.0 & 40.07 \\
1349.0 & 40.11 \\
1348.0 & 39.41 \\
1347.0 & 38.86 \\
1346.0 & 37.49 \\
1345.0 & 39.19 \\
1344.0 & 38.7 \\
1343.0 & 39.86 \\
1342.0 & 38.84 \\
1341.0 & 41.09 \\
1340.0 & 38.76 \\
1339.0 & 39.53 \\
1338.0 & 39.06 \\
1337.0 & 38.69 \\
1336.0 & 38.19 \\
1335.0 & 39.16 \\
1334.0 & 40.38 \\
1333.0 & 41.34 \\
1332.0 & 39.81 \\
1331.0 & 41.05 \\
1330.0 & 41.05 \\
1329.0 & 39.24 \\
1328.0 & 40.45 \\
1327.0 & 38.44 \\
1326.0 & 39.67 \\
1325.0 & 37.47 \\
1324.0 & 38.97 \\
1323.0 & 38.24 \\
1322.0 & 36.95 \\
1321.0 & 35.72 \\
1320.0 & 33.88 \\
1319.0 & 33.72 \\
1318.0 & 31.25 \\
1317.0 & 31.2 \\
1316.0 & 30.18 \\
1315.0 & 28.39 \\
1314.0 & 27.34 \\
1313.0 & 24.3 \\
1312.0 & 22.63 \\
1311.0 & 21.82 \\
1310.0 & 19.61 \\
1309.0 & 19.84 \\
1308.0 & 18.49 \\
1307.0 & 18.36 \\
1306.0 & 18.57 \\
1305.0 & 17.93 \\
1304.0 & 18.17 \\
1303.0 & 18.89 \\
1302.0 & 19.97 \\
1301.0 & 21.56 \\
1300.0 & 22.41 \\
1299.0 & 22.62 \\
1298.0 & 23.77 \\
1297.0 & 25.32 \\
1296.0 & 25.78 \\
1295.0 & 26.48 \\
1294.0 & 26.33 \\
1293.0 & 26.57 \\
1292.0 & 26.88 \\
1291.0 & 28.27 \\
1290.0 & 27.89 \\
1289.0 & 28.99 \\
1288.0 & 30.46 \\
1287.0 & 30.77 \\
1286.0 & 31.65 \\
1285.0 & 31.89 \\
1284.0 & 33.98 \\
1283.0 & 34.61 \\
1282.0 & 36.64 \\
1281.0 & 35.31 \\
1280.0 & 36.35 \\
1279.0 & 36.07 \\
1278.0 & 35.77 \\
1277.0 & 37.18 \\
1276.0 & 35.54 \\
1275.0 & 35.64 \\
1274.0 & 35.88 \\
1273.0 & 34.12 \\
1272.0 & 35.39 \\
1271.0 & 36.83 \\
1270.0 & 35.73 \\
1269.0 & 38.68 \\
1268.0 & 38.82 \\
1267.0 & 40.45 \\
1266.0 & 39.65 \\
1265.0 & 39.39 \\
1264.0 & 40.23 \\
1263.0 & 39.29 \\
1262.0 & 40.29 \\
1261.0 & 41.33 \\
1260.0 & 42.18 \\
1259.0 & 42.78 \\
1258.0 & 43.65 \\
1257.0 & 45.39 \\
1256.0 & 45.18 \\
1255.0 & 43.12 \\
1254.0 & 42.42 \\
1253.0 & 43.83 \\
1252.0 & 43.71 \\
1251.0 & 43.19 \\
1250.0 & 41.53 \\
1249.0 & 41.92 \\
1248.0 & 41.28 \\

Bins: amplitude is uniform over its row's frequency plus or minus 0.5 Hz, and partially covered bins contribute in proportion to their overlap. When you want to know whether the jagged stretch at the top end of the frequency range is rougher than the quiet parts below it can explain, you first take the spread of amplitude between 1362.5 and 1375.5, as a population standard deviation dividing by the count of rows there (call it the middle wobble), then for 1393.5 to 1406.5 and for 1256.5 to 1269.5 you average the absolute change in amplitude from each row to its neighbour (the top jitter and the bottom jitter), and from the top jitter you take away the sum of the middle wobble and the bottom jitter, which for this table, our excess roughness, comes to -0.83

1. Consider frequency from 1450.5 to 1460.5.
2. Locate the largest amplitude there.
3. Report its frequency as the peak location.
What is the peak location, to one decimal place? 1452.0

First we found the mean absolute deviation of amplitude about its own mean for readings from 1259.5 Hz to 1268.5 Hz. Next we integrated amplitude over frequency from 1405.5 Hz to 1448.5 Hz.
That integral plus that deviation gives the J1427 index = 1550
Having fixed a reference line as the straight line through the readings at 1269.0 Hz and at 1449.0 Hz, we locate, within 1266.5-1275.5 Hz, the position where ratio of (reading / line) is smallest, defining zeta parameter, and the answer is 1273.0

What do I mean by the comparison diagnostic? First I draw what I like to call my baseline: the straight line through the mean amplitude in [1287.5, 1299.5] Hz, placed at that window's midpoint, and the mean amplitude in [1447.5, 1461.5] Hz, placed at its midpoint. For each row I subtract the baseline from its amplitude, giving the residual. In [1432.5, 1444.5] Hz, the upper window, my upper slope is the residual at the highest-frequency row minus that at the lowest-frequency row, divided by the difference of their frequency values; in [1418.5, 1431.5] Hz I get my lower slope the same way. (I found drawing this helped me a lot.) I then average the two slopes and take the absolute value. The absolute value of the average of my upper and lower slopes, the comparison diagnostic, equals 0.05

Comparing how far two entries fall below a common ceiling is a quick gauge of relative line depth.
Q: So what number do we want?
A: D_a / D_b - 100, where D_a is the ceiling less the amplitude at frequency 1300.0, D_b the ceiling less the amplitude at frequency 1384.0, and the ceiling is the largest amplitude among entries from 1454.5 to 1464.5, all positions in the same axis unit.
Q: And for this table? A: -102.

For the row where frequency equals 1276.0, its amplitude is 35.54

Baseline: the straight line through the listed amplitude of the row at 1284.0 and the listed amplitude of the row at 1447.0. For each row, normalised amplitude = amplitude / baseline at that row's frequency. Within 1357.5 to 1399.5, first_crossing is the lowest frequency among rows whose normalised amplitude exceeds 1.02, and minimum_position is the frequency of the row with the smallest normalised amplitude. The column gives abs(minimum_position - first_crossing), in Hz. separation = 35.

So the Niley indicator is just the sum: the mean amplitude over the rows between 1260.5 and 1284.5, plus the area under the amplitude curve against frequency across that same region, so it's 930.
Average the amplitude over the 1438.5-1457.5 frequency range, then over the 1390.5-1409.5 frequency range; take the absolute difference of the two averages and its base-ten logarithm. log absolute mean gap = 0.48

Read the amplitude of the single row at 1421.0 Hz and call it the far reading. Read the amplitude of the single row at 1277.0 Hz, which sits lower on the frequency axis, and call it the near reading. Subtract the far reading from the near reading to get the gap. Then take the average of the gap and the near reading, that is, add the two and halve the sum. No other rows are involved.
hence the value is 18.4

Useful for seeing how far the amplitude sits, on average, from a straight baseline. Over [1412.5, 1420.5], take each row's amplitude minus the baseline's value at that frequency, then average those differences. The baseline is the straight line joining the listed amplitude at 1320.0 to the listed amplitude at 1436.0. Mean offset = 2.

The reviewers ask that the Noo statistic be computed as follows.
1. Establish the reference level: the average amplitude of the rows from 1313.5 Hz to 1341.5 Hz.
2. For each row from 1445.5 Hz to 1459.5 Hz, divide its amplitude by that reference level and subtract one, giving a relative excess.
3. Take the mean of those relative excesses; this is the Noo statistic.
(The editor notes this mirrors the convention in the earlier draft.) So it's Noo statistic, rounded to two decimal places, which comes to -0.10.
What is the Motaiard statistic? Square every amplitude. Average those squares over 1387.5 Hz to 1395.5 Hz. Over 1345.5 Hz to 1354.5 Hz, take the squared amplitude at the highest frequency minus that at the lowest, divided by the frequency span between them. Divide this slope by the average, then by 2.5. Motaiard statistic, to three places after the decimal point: 0.010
